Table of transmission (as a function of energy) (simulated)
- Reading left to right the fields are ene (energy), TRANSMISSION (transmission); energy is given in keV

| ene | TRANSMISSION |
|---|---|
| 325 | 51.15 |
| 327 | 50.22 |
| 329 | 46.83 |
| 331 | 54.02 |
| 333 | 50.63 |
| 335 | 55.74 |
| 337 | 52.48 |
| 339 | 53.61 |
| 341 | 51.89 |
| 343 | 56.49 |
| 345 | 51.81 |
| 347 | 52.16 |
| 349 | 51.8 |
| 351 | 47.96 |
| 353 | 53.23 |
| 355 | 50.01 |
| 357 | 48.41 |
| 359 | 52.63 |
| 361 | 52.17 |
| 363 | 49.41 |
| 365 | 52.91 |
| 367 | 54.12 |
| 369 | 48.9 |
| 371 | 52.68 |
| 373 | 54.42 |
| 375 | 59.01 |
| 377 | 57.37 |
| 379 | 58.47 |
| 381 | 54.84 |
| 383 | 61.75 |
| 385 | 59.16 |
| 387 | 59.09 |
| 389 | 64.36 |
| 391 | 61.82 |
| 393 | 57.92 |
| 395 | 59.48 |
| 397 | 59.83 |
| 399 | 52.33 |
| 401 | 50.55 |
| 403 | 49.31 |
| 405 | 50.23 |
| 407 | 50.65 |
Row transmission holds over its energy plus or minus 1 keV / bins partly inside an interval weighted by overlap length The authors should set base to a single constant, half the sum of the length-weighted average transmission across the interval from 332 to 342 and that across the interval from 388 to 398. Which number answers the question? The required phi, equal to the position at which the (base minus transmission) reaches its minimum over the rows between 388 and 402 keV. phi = 389 keV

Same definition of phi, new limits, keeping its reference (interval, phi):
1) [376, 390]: 389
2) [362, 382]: 375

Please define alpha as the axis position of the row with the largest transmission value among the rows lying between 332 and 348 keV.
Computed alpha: 343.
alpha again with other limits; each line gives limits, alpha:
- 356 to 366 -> 365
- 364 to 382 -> 375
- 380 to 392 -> 389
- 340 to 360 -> 343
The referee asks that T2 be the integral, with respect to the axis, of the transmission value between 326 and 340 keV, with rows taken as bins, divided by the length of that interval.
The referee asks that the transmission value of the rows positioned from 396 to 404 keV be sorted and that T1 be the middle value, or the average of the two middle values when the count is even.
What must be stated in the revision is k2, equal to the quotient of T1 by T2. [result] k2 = 0.99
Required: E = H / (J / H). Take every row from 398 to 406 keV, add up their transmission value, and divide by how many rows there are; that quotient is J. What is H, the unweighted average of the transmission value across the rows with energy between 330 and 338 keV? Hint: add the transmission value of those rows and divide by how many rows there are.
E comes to 56.0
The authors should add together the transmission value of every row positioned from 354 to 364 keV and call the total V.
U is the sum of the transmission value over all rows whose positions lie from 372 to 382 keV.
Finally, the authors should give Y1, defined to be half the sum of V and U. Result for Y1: 268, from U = 284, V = 253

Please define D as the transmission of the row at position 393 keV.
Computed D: 57.92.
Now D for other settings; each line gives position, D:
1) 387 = 59.09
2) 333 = 50.63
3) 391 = 61.82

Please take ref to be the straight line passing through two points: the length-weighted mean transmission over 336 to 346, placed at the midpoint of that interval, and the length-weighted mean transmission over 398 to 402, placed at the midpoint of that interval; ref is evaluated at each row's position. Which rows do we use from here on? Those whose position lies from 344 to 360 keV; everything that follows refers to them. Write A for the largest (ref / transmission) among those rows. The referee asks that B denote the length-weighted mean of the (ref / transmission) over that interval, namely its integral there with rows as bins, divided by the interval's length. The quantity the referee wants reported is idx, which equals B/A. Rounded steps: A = 1.10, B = 1.04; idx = 0.941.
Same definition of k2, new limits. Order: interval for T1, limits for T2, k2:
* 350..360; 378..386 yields 0.85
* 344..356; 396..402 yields 0.96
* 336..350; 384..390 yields 0.86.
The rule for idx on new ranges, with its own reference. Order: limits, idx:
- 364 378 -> 0.904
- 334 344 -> 0.962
